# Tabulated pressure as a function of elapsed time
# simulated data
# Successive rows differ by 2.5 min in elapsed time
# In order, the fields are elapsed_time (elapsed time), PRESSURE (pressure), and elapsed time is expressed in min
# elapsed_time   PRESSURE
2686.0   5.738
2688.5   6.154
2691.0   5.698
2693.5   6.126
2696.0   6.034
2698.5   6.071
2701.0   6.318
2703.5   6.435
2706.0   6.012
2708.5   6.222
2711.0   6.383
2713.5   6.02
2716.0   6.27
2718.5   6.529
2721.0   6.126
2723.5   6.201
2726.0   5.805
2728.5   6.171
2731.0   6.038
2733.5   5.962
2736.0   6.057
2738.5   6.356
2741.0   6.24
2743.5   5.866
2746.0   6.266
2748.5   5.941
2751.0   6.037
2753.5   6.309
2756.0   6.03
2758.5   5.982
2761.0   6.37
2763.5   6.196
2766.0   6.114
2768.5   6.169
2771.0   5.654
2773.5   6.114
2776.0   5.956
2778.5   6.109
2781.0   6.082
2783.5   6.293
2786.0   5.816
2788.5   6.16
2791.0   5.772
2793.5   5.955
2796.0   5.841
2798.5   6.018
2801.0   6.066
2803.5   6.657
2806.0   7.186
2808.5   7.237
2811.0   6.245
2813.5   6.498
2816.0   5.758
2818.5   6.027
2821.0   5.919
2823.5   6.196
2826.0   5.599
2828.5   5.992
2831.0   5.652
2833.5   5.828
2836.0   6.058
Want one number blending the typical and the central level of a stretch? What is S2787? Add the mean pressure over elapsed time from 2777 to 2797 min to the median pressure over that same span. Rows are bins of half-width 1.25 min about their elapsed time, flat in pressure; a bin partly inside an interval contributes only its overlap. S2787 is 12.0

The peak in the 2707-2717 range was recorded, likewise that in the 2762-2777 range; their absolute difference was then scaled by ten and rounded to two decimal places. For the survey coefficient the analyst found 1.87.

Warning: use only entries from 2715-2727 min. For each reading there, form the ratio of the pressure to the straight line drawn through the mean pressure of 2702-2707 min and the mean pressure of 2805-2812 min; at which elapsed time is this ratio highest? 2718.5 min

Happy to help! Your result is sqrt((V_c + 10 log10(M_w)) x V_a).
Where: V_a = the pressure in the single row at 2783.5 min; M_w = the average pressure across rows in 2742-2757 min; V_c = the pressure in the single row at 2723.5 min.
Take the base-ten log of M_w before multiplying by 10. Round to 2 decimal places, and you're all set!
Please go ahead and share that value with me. 9.40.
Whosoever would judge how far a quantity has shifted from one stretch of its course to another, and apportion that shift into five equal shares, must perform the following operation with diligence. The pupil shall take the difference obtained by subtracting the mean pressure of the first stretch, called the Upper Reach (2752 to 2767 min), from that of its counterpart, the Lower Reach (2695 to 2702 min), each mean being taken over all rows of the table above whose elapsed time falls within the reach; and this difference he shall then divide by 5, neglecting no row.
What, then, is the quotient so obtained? -0.005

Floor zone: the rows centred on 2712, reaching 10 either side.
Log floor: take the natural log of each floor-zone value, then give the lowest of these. 1.79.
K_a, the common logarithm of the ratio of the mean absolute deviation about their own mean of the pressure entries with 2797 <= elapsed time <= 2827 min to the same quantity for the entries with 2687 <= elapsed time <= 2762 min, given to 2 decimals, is 0.42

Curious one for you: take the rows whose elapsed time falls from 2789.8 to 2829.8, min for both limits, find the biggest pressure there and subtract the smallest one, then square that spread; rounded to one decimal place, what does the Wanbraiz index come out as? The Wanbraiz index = 2.7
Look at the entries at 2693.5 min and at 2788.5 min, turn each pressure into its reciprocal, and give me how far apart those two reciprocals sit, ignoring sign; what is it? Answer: 0.001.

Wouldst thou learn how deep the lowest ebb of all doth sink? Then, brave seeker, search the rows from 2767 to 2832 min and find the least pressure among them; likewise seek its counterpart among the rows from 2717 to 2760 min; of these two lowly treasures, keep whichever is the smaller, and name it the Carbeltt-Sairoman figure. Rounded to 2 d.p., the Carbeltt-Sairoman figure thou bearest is 5.60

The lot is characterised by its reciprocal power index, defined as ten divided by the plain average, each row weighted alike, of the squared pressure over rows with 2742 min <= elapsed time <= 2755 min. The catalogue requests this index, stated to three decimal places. 0.270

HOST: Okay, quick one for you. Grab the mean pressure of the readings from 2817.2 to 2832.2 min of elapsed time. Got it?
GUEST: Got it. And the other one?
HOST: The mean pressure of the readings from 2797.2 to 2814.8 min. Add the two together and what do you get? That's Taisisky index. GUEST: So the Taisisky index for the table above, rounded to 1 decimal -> 12.5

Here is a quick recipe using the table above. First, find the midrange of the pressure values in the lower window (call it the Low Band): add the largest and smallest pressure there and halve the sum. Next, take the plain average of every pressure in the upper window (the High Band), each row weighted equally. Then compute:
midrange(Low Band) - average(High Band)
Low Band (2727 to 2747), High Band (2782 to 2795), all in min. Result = 0.11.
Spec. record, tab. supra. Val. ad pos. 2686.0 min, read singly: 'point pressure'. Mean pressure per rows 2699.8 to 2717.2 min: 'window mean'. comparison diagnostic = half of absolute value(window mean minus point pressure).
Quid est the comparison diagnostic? 0.25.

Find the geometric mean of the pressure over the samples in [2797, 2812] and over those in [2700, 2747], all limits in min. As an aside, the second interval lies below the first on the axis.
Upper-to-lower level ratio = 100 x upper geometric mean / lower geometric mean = 106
